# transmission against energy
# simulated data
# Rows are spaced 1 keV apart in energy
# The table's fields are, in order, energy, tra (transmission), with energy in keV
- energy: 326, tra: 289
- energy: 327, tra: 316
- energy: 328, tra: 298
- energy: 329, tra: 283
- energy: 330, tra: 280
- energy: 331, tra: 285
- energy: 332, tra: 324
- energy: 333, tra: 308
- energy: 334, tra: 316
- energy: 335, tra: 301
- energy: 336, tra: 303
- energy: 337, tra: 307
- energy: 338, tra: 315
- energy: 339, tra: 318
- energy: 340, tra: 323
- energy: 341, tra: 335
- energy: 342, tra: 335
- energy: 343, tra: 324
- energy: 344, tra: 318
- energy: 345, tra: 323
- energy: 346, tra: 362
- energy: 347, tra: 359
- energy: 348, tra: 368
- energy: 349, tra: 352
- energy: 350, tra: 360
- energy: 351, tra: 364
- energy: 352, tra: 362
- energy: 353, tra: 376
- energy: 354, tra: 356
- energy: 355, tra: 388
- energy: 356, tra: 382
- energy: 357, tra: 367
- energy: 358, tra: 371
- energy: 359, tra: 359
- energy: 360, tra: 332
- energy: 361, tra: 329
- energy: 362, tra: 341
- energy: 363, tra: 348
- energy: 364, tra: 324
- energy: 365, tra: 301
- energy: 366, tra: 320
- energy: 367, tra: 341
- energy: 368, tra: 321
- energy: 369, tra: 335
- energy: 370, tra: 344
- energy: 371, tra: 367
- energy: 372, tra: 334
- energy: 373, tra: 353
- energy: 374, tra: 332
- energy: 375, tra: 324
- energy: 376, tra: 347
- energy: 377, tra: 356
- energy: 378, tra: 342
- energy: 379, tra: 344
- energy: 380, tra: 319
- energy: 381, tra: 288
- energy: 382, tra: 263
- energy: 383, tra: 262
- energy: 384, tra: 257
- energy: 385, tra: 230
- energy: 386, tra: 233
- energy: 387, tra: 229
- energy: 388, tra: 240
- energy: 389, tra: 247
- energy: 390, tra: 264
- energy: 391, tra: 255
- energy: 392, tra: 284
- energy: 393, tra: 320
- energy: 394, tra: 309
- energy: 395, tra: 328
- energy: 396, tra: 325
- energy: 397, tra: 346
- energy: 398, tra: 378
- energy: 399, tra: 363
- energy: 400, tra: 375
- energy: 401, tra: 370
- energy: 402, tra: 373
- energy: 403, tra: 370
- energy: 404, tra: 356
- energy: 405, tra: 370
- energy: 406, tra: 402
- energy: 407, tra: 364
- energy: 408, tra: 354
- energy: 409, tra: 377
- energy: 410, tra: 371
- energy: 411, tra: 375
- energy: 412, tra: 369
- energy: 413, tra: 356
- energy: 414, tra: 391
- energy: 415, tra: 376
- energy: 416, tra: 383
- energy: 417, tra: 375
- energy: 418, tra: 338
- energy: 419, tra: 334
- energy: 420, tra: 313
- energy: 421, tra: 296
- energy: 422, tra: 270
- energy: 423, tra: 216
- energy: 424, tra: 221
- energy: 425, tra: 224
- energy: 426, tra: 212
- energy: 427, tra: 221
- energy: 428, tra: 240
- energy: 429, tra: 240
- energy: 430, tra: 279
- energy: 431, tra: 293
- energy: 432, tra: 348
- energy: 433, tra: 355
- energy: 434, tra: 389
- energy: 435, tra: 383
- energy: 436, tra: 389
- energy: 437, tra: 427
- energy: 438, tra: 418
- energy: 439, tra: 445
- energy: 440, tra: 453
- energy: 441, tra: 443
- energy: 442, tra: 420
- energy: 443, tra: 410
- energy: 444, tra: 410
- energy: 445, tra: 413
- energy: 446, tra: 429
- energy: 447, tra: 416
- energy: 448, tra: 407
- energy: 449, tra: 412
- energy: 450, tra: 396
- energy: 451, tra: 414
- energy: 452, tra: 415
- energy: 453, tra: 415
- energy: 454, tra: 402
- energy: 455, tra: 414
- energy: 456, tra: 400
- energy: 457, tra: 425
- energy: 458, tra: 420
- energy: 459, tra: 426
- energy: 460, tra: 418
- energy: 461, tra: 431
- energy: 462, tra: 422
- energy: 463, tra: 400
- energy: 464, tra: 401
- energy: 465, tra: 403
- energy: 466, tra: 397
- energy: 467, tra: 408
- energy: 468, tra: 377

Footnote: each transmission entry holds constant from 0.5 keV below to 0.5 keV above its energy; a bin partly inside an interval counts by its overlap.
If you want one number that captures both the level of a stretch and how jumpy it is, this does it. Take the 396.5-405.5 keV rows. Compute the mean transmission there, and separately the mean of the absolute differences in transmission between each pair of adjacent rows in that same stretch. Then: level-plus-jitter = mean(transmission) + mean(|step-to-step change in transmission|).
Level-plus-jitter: 379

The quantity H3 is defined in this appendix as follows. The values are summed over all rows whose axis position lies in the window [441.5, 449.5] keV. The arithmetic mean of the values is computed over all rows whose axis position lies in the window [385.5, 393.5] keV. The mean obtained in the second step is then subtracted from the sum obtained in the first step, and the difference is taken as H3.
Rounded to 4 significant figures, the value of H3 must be 3058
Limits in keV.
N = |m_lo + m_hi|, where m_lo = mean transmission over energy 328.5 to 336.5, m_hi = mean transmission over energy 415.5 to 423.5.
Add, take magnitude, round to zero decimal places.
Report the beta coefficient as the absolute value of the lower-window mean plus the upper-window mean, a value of 616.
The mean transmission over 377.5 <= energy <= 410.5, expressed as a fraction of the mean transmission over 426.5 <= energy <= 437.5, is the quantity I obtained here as 0.98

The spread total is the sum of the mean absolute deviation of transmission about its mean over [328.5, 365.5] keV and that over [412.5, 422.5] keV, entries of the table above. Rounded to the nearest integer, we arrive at 58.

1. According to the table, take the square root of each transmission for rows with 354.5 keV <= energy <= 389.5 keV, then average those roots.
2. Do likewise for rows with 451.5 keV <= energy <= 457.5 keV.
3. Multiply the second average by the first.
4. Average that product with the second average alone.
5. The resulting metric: 191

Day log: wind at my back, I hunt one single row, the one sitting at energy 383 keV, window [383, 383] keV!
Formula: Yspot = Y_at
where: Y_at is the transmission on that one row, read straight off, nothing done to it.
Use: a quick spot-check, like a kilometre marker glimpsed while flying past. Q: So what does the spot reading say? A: 262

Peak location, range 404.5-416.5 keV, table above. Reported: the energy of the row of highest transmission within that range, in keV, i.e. 406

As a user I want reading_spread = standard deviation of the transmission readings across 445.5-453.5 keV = 9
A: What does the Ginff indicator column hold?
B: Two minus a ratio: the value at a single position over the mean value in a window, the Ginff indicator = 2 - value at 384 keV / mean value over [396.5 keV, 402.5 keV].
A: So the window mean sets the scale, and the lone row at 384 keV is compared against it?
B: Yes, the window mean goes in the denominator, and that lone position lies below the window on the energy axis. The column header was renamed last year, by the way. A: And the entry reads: 1.30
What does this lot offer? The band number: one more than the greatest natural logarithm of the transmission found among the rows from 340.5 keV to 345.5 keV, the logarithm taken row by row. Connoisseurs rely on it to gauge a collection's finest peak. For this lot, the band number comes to 6.81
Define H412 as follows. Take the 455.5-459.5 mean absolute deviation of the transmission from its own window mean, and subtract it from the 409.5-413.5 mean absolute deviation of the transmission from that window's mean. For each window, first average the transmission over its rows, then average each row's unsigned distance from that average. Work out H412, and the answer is -3.0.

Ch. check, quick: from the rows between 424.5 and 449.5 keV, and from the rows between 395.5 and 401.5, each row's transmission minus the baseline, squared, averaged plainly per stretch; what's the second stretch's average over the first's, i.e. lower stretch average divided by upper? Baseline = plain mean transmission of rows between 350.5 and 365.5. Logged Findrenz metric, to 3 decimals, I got 0.060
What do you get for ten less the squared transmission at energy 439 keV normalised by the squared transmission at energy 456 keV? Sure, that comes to 8.76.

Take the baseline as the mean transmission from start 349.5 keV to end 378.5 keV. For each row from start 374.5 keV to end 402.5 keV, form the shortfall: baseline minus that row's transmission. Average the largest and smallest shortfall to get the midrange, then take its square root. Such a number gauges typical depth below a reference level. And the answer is 6.6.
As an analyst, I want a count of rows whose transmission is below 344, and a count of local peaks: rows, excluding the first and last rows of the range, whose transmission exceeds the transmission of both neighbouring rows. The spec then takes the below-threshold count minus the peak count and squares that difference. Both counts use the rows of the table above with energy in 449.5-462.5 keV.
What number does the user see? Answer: 16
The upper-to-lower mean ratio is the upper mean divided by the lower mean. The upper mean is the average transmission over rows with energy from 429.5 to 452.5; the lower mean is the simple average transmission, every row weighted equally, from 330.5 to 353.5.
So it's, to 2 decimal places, 1.20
